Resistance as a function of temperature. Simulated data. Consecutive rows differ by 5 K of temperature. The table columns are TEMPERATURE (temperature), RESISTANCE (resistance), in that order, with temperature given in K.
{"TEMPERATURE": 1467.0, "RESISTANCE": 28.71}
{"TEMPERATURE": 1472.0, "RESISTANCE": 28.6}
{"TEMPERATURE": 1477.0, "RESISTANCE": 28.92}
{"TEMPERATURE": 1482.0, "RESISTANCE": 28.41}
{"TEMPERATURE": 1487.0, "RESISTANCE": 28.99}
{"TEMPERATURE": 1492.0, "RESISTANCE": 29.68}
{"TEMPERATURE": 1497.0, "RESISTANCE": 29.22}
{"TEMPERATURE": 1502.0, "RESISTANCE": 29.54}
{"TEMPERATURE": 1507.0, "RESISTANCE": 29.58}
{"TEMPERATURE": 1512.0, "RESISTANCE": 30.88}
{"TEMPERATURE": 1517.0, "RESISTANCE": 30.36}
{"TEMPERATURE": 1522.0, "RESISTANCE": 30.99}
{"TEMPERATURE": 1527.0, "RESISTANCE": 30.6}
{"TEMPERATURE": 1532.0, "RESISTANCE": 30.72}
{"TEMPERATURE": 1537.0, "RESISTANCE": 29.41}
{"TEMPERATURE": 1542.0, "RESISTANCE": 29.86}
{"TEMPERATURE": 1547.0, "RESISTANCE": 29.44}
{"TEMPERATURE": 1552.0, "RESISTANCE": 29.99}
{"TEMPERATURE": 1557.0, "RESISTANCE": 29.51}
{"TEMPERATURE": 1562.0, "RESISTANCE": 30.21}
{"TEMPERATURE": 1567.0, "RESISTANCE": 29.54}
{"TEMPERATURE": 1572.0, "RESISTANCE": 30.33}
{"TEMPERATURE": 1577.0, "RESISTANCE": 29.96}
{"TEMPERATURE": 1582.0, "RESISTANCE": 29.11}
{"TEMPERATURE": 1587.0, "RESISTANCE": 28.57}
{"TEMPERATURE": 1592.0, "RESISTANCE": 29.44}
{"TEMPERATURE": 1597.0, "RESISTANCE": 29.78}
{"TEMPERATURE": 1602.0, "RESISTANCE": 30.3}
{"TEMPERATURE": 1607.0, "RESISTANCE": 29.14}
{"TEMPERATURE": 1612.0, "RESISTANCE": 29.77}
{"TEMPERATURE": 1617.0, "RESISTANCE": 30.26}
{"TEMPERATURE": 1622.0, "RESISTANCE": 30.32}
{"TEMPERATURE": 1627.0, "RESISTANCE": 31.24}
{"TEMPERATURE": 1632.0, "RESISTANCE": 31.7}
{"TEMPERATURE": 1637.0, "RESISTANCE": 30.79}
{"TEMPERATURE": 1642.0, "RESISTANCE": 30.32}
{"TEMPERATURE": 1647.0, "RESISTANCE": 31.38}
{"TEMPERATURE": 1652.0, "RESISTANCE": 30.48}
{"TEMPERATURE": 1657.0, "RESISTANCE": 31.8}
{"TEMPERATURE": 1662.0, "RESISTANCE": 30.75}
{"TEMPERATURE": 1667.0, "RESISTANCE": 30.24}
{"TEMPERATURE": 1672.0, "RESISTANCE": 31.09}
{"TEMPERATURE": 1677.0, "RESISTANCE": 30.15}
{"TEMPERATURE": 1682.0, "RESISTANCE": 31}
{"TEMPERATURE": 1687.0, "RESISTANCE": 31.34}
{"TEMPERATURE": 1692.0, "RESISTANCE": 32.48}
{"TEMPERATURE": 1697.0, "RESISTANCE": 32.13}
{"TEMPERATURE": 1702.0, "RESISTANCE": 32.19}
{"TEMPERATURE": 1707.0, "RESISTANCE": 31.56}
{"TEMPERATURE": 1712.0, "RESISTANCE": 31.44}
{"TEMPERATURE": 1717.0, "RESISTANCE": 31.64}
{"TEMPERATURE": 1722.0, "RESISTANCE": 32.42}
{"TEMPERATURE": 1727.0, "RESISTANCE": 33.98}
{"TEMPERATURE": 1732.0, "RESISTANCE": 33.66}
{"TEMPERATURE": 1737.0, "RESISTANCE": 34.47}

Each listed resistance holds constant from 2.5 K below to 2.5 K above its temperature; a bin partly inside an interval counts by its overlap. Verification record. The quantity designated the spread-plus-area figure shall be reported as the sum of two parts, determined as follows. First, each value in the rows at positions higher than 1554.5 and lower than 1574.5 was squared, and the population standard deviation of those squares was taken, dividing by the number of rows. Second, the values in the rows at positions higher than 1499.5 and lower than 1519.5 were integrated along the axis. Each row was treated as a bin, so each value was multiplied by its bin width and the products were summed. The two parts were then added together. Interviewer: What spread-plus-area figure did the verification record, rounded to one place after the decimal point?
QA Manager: 624.2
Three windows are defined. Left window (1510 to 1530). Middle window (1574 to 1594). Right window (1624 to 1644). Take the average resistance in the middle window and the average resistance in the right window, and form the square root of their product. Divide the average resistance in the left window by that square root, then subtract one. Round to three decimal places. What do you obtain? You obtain 0.019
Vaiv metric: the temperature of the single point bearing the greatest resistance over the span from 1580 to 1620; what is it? 1602.0 K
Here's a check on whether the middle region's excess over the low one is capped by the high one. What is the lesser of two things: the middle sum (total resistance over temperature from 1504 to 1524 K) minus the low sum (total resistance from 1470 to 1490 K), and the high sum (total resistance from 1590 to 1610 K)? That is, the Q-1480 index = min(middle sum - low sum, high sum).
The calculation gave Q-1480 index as 6.9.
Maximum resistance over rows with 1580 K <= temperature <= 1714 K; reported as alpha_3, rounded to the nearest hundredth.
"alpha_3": 32.48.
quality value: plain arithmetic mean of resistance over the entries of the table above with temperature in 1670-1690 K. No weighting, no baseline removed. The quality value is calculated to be 30.9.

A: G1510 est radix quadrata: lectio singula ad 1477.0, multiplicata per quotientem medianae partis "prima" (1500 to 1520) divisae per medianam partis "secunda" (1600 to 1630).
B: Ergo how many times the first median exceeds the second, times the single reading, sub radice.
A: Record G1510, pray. 5.35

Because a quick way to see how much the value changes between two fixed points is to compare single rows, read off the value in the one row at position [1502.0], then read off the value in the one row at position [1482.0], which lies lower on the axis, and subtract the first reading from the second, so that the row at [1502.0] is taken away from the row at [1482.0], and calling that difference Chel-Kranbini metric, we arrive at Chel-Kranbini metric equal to -1.1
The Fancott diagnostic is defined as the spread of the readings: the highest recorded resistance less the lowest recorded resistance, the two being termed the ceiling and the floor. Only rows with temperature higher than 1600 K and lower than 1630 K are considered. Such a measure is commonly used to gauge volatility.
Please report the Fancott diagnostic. 2.10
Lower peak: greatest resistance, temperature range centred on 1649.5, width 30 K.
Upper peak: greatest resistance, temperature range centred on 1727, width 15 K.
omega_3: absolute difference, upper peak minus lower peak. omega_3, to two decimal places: 2.18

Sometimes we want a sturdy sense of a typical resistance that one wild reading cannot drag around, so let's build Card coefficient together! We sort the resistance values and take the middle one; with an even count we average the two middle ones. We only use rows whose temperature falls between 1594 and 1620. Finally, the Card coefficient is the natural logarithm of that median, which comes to 3.39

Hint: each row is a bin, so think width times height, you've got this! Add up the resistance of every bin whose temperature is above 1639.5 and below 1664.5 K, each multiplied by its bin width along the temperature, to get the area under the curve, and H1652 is 774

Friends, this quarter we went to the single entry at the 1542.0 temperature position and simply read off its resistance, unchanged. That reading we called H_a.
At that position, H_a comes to 29.86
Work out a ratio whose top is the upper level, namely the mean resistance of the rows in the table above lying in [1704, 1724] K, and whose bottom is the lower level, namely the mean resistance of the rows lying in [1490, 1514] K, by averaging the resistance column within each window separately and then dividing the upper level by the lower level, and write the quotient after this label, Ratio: 1.067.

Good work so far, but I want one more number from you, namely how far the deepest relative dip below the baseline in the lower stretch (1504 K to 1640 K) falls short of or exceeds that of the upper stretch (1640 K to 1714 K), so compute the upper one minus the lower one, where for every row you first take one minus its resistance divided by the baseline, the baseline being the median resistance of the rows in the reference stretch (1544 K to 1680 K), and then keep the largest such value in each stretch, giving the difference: -0.052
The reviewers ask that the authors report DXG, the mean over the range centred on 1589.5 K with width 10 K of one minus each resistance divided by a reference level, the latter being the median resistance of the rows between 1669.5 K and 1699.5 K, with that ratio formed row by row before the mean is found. 0.071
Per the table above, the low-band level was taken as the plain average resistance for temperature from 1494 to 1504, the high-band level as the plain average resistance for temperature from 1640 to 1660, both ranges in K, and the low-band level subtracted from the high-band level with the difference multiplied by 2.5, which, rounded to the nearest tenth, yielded 4.0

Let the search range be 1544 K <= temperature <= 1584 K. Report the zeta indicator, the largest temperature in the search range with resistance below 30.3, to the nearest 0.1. 1582.0 K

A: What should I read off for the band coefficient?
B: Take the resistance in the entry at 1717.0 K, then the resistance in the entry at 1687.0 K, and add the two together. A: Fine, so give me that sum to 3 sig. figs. 63.0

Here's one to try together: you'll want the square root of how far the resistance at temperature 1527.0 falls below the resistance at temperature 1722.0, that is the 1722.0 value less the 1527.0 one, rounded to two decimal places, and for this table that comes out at 1.35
